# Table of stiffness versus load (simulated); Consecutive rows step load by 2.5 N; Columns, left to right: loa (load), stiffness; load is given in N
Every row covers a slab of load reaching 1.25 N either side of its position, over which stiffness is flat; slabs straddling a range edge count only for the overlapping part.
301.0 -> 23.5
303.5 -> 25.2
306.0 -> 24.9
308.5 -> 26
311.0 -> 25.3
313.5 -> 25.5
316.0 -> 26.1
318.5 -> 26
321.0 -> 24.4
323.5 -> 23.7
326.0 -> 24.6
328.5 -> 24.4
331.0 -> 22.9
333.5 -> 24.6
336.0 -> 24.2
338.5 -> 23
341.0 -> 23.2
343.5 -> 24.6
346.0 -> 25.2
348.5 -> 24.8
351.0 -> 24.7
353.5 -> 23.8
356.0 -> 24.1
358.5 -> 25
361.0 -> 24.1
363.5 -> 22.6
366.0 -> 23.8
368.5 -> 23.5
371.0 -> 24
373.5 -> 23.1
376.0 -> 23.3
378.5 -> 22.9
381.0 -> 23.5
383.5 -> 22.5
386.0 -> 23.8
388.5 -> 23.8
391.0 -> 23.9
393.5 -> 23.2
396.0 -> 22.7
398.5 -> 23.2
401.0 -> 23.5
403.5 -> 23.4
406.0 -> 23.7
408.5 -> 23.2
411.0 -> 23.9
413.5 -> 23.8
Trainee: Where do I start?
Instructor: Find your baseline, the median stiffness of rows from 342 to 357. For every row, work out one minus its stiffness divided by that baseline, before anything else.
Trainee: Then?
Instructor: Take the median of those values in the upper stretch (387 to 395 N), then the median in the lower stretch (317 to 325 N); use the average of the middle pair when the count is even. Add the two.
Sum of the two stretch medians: 0.04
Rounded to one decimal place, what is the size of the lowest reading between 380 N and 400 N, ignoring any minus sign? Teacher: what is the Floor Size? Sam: 22.5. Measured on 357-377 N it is 22.6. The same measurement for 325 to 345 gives 22.9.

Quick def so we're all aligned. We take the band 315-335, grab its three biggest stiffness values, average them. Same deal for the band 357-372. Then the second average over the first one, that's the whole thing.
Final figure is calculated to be 0.953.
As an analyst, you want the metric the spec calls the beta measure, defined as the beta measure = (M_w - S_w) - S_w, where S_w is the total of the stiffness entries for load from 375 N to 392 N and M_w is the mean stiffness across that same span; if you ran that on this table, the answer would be -304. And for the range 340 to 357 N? -316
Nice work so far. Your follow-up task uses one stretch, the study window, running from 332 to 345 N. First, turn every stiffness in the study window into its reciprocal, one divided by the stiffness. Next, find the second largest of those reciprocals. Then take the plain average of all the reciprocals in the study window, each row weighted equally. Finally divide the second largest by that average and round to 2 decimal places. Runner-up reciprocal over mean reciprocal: 1.03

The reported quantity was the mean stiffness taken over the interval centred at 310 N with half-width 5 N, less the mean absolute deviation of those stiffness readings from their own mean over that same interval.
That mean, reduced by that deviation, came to 25.1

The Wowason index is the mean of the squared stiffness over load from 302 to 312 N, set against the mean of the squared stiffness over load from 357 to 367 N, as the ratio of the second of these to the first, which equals 0.89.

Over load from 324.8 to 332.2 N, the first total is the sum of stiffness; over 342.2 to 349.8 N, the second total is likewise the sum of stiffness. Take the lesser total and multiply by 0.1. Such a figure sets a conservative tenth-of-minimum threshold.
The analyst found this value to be 7.19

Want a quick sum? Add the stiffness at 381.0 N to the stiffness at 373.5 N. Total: 46.6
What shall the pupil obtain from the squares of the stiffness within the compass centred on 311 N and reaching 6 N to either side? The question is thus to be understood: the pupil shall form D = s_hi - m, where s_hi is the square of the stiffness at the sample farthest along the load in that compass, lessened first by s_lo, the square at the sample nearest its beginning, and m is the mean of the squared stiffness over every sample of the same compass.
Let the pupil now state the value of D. -592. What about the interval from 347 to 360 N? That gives -590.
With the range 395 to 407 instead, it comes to -497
